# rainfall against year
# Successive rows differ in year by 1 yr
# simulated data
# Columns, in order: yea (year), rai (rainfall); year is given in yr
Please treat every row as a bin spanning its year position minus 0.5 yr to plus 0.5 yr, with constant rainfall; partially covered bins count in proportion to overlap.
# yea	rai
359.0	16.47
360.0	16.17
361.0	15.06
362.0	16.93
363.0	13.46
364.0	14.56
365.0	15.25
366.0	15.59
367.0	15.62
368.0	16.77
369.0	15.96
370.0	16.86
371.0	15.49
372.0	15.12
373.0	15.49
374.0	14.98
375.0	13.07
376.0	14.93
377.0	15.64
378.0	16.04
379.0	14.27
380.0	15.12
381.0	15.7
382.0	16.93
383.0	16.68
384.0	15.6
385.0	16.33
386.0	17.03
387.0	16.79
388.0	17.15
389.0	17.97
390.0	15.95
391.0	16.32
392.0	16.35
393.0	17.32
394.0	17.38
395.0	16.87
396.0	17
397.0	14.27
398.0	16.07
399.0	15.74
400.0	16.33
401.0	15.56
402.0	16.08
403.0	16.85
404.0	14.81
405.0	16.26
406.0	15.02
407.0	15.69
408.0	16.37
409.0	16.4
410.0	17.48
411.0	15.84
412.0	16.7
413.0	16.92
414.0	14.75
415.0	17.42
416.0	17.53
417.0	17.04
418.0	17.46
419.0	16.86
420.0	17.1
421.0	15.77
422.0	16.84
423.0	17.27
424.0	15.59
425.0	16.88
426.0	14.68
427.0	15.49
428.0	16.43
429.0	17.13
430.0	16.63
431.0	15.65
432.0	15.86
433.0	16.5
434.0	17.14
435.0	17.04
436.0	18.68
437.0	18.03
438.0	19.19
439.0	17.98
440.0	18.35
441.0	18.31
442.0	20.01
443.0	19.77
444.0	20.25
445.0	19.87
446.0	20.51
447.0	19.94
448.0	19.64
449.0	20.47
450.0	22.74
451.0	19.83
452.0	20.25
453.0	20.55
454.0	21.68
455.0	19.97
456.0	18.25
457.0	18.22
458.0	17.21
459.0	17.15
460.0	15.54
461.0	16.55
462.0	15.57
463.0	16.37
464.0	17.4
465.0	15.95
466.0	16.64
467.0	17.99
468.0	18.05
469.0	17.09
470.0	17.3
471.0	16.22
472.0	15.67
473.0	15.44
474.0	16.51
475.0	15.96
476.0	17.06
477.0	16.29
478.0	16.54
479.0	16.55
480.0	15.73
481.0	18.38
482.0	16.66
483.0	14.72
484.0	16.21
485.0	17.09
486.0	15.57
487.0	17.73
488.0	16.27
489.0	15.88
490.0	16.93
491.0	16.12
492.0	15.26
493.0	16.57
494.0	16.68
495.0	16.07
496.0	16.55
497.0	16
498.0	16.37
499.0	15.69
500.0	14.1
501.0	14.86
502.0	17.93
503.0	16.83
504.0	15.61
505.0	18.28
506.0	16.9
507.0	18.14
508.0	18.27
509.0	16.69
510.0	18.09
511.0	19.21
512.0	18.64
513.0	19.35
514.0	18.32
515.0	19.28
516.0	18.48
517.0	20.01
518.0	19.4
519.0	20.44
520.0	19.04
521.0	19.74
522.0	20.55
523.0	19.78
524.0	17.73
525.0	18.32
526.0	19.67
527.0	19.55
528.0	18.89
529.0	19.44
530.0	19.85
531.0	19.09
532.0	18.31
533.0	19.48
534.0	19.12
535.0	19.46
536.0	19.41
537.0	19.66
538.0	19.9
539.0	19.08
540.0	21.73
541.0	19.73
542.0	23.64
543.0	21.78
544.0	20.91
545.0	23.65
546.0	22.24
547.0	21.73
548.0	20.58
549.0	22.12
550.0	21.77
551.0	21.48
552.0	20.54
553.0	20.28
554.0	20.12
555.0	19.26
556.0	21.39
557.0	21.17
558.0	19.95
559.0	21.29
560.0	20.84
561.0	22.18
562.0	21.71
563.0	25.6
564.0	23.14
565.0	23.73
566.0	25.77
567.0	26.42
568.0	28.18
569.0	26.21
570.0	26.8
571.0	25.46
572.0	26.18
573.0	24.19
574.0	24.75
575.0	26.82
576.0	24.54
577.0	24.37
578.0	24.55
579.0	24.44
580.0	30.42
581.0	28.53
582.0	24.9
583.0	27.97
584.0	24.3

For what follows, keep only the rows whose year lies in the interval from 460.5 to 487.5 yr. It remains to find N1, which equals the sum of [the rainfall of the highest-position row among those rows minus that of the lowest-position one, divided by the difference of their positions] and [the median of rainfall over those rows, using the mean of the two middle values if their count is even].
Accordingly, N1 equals 16.6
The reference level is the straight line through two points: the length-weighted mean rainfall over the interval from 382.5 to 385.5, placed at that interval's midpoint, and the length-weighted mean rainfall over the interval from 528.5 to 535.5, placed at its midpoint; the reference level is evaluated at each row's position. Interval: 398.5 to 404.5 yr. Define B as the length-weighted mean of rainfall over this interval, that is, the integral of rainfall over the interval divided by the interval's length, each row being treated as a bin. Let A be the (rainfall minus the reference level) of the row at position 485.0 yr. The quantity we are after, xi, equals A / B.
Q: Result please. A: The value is -0.08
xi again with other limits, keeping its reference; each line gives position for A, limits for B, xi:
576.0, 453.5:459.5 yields 0.23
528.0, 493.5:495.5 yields -0.02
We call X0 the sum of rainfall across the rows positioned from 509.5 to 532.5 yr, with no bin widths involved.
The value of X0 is 441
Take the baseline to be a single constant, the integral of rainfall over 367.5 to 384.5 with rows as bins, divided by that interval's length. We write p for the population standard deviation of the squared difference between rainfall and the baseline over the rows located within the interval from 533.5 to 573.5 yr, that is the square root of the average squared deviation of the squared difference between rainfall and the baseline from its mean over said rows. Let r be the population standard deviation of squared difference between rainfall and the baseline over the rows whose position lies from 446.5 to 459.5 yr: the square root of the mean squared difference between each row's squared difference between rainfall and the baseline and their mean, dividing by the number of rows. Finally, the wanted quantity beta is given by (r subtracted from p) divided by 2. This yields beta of 12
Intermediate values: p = 37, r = 13.3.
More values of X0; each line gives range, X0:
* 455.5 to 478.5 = 385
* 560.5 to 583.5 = 587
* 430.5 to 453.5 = 437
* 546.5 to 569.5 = 515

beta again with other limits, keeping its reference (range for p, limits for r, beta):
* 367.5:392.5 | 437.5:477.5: -5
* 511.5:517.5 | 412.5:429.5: 1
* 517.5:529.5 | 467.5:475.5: 2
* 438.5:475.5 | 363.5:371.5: 6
